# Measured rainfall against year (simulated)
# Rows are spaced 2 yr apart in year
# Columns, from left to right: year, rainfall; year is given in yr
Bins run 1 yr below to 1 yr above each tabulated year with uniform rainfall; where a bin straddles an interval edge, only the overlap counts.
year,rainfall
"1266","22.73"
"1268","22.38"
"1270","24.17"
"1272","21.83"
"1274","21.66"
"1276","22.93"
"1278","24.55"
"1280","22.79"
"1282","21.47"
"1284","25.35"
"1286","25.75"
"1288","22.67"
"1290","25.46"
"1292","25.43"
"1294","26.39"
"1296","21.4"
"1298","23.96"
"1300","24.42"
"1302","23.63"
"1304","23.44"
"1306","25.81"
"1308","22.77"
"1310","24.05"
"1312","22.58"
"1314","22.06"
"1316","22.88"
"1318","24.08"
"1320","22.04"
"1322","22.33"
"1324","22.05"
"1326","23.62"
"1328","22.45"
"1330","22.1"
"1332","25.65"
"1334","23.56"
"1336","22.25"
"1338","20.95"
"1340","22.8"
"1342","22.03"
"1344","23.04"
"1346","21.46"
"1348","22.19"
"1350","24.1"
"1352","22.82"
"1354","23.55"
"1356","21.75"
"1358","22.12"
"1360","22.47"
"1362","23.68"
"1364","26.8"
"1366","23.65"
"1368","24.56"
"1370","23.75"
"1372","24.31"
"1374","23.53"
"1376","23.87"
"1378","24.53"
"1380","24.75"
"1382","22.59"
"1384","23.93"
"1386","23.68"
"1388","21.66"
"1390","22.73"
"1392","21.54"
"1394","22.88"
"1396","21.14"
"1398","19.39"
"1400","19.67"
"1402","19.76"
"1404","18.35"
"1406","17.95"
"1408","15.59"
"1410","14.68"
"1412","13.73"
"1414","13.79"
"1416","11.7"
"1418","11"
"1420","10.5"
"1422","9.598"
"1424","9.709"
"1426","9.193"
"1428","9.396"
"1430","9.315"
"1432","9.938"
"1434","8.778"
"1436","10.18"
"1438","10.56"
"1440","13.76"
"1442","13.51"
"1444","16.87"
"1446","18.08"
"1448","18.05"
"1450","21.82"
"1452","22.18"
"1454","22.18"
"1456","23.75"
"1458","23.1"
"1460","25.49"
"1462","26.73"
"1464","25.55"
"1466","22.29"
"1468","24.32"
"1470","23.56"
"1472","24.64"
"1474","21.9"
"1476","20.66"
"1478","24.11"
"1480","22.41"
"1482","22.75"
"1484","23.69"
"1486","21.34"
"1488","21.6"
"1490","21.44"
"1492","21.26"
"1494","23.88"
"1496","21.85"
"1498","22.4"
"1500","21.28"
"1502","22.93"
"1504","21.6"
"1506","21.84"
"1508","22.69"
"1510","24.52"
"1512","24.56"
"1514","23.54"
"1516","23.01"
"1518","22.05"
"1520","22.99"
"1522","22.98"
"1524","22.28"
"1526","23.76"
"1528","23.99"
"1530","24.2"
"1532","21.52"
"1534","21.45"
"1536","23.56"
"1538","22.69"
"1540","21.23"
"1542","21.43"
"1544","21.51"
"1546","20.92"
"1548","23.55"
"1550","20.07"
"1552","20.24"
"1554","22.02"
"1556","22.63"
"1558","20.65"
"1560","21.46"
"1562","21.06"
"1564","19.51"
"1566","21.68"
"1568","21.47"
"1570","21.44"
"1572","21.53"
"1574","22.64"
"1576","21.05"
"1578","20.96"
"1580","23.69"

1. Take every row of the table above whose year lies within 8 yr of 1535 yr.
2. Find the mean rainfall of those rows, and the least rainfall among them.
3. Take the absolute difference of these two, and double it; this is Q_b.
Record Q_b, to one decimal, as 2.6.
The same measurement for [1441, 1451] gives 8.3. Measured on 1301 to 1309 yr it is 2.3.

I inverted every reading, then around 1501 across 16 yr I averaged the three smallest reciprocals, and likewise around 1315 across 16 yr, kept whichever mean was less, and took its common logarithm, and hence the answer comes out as -1.37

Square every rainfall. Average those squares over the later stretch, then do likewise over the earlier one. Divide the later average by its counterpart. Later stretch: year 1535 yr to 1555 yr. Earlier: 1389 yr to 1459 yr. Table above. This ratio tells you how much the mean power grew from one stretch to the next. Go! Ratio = 1.71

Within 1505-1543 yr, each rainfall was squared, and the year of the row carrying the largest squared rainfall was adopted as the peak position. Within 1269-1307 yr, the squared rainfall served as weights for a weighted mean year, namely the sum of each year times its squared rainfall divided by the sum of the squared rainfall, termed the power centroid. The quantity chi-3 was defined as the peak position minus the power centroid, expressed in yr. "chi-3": 223.5 yr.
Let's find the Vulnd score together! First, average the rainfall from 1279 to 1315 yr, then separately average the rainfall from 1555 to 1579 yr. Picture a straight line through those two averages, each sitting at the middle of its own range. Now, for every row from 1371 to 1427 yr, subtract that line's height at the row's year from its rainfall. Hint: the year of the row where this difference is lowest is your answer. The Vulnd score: 1426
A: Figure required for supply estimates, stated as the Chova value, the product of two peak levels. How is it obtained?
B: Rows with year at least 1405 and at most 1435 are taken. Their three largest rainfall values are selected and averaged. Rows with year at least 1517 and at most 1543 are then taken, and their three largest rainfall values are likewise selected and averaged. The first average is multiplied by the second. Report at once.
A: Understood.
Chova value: 385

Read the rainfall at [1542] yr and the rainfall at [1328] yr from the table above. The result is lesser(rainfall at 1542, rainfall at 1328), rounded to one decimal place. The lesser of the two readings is 21.4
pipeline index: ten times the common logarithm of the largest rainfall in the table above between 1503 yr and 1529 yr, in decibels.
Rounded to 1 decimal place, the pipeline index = 13.9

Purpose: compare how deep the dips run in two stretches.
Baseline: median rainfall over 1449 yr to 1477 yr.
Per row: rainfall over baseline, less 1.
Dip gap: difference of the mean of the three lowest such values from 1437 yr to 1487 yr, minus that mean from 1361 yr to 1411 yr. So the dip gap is -0.15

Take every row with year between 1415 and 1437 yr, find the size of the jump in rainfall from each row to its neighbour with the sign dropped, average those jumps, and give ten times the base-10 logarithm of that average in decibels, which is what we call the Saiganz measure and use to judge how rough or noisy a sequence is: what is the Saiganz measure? -2.1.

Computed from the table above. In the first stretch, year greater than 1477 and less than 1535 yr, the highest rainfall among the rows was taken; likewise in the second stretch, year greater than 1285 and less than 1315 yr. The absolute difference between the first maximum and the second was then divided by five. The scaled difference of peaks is 0.4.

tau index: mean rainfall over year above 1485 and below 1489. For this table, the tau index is 21.5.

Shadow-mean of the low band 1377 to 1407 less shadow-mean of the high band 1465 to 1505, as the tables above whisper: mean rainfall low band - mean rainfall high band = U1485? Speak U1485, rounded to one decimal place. -0.9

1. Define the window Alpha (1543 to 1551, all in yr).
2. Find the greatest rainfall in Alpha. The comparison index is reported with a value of 23.55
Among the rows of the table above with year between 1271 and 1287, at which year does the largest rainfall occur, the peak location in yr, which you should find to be 1286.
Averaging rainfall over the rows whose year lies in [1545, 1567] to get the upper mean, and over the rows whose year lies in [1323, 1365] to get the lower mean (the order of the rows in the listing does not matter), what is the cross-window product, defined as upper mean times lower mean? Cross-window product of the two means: 487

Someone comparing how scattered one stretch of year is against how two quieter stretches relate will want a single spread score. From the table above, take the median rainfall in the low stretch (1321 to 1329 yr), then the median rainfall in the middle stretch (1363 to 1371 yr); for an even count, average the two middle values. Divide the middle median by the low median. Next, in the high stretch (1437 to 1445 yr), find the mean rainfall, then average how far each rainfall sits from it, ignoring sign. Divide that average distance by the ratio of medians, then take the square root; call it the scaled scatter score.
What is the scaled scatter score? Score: 1.2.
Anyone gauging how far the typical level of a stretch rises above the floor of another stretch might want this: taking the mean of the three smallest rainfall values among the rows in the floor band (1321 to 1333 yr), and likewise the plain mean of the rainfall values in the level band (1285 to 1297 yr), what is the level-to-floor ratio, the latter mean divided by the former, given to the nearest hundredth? 1.11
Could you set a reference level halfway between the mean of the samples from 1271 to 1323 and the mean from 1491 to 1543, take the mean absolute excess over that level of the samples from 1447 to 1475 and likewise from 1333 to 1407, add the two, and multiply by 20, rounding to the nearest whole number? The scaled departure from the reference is 61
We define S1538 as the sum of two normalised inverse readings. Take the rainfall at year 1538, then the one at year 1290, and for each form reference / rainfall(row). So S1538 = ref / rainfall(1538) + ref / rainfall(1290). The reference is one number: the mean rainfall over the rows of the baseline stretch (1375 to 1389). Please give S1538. 1.96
